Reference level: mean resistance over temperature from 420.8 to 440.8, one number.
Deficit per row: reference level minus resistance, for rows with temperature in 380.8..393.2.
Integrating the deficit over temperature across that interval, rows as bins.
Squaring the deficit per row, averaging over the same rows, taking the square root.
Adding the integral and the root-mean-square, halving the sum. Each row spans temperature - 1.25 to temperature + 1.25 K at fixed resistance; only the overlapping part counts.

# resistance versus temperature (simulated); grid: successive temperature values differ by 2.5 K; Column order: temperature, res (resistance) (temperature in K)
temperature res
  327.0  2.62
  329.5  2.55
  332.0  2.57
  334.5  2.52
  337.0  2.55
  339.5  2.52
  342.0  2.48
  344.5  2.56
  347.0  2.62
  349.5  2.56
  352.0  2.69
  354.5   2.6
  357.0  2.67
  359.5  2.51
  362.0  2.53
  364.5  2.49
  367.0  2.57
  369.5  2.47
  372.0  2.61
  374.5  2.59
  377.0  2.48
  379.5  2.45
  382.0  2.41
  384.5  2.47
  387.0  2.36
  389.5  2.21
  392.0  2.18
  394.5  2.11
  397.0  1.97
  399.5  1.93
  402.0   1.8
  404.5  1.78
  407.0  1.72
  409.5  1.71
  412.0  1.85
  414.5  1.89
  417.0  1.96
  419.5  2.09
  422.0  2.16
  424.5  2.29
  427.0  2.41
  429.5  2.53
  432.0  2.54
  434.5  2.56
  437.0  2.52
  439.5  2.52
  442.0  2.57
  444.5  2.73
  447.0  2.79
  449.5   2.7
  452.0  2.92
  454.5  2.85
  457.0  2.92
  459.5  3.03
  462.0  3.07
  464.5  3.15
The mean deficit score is 0.80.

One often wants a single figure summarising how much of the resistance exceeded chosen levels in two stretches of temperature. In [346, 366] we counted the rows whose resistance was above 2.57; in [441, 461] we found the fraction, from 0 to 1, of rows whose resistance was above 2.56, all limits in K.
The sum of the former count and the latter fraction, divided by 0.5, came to 10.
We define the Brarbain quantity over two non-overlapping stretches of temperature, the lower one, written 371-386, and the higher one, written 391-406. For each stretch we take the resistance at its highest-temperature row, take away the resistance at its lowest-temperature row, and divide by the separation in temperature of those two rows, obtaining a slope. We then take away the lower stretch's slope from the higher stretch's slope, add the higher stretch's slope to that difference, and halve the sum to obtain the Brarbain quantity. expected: -0.026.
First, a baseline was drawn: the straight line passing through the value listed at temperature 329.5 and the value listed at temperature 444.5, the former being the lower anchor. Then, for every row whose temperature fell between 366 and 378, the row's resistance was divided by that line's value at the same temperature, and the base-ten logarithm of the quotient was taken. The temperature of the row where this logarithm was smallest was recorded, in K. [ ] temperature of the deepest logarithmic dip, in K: 377.0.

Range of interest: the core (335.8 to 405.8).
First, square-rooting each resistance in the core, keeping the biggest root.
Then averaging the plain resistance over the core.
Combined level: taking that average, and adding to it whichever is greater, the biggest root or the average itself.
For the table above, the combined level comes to 4.8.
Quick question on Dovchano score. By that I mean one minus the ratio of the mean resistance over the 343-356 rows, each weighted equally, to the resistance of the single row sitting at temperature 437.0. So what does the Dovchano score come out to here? 0.0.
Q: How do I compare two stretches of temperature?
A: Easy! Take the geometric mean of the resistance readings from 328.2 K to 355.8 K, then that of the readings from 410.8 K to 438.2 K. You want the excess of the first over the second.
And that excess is 0.33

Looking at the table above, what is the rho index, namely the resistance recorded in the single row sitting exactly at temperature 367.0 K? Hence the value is 2.57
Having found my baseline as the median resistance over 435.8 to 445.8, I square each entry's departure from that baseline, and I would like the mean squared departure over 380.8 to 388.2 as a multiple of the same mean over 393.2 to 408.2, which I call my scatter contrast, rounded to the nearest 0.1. 0.0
